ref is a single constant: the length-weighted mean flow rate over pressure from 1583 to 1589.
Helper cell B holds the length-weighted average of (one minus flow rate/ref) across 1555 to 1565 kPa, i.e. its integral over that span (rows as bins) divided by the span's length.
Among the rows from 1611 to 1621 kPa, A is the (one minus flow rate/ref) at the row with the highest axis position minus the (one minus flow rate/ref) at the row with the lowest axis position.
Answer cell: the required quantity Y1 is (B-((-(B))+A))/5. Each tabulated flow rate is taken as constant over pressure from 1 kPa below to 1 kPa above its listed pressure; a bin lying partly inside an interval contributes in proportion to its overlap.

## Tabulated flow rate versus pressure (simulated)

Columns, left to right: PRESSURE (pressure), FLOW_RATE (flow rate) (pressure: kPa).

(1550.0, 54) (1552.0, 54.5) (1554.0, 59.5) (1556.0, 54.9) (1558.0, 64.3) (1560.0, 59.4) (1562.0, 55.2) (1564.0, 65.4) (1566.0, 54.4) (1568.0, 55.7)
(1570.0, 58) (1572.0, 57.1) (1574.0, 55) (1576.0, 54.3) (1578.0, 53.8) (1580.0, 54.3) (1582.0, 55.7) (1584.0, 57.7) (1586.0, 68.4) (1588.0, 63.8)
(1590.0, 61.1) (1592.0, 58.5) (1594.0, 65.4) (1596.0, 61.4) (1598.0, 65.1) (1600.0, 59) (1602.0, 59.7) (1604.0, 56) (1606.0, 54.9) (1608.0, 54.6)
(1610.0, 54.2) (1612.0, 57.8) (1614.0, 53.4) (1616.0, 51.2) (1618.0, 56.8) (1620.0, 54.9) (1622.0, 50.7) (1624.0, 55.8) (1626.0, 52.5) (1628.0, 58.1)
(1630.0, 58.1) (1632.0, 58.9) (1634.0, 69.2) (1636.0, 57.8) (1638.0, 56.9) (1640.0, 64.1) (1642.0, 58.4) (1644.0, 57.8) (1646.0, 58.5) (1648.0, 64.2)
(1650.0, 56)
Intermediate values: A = 0.05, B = 0.05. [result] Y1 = 0.013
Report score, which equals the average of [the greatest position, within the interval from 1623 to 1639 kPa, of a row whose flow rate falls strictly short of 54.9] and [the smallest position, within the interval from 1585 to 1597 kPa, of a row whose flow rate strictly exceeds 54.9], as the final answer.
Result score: 1606 kPa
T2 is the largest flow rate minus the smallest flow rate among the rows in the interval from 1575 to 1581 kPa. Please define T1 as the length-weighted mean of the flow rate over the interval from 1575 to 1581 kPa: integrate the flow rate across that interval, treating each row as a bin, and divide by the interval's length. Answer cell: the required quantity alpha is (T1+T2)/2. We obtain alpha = 27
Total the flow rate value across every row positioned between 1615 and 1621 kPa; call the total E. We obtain 163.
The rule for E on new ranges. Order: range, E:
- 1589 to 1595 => 185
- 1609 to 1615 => 165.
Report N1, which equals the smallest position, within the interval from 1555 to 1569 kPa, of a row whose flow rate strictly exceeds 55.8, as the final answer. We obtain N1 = 1558.0 kPa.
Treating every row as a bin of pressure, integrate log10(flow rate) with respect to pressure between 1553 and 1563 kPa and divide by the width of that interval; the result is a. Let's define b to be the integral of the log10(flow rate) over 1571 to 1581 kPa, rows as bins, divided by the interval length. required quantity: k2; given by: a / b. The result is 1.02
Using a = 1.768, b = 1.74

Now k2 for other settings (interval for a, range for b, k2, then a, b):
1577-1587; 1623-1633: 1.00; 1.762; 1.75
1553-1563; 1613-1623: 1.02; 1.768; 1.73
